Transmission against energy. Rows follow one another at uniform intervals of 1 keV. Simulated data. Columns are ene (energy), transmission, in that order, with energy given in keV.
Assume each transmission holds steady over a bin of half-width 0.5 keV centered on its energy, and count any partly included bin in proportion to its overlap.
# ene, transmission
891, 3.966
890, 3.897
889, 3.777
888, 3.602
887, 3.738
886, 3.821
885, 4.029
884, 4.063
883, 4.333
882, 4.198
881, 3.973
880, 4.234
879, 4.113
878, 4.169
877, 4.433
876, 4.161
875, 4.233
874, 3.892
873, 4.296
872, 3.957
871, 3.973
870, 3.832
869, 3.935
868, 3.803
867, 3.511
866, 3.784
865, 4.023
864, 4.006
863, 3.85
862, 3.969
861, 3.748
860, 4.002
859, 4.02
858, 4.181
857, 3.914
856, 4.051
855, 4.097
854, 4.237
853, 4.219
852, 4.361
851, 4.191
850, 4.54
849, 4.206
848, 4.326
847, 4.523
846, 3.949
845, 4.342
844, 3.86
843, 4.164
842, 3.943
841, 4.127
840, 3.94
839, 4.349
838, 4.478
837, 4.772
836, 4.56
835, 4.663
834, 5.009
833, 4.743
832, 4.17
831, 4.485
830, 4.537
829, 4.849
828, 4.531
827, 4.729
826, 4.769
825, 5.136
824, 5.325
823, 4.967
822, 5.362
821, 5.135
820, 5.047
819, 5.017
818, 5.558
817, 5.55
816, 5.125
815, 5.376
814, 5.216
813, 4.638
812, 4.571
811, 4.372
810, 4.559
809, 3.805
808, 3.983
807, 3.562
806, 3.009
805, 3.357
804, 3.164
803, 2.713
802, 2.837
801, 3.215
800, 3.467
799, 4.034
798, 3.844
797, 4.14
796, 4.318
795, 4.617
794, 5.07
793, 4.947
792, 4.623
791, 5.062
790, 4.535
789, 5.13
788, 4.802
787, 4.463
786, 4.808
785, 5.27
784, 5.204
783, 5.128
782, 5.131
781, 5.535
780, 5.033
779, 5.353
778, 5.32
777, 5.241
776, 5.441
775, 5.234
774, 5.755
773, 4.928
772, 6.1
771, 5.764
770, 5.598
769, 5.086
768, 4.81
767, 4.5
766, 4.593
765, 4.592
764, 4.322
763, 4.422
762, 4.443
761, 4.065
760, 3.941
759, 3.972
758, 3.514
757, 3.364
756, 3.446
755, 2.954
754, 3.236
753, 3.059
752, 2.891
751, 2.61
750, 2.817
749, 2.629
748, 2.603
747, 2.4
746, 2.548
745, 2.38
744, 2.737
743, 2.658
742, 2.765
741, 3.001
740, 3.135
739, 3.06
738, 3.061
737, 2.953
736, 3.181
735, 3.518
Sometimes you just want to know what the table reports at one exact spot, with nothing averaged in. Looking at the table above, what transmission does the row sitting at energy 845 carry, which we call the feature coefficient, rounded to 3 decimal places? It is 4.342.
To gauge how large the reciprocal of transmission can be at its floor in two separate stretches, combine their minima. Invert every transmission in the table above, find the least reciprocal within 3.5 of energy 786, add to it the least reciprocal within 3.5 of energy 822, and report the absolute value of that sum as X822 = 0.38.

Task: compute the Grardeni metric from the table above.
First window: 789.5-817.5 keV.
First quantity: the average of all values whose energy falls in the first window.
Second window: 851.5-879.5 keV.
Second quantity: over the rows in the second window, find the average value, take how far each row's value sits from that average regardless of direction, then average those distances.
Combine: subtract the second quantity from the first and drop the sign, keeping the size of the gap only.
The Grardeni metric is 4.0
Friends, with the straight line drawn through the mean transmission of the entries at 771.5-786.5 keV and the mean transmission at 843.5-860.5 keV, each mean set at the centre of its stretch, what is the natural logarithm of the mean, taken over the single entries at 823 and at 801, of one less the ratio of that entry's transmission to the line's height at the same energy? -1.98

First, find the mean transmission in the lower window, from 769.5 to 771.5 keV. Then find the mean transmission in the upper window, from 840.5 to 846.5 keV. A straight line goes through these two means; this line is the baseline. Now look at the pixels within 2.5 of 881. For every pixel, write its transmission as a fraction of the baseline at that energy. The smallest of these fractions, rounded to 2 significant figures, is 1.2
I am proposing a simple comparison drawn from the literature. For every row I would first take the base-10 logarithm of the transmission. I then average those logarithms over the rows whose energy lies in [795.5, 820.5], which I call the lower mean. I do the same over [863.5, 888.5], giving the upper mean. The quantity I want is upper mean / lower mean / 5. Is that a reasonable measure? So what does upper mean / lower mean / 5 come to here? 0.197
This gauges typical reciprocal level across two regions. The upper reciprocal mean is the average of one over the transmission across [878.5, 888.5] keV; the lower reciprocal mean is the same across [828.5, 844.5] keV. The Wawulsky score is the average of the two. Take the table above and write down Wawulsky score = 0.24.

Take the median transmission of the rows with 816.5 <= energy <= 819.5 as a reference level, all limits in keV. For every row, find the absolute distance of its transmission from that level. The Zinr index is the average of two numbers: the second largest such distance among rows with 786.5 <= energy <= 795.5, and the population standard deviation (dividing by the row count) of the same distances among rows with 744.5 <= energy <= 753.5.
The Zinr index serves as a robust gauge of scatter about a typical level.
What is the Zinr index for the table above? 0.61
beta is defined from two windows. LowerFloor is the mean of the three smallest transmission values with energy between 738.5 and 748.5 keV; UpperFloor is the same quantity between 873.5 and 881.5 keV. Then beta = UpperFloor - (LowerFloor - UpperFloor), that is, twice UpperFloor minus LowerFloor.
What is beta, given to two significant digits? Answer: 5.5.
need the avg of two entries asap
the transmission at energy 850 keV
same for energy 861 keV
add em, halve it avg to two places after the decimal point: 4.14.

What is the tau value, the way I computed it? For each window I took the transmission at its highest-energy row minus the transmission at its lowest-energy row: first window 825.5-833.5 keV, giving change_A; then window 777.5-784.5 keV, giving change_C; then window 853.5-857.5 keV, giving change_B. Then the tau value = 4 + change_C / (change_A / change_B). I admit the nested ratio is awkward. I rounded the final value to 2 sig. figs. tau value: 2.6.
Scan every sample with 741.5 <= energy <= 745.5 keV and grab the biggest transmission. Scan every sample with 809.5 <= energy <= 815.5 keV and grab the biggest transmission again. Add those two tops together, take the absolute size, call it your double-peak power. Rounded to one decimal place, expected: 8.1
